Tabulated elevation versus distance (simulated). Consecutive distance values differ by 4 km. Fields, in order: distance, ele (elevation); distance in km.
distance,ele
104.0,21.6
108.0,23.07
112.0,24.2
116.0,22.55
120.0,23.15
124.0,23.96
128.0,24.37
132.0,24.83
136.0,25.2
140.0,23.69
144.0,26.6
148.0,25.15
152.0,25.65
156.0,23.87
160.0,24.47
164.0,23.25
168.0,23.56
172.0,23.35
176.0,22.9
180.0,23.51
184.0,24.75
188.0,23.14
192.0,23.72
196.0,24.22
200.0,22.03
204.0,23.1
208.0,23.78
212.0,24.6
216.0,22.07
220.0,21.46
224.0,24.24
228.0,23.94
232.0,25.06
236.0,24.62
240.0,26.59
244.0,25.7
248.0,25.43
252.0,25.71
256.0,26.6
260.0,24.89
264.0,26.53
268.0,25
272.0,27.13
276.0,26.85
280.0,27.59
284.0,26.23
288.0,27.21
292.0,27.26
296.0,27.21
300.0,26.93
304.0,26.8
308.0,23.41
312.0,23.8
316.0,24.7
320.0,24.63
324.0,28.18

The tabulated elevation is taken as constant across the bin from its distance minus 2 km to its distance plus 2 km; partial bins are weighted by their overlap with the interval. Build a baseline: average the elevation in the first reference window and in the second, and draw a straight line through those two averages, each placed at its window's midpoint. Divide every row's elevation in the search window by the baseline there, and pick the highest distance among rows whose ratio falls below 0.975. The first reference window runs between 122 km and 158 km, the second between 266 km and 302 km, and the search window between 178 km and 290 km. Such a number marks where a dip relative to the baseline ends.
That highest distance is 268.0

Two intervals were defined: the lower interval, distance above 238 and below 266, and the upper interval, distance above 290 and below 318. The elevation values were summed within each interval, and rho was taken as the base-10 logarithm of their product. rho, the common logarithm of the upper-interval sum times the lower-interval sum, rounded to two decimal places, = 4.51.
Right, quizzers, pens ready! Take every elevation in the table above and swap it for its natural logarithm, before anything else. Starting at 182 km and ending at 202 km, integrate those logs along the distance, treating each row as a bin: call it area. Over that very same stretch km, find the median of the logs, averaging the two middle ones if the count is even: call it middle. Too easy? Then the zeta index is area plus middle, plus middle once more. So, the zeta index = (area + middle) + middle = 69.5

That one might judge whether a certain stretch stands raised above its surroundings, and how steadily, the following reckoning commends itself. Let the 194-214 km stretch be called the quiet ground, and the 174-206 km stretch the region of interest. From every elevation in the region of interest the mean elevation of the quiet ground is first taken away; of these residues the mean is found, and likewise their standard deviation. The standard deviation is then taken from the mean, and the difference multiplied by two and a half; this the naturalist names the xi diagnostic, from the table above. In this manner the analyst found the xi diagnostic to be -2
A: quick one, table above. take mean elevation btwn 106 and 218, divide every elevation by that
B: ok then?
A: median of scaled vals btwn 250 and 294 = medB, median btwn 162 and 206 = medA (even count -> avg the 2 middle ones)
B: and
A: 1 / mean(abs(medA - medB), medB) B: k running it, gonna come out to 1.60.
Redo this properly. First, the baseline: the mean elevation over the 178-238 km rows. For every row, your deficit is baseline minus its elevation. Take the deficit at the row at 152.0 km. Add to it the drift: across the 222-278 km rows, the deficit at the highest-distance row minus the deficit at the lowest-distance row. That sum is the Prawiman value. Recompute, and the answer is -4.6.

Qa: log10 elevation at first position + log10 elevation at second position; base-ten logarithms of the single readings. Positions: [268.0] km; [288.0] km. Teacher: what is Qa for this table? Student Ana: 2.83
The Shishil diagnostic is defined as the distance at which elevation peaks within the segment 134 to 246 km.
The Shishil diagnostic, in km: 144.0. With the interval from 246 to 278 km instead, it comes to 272.0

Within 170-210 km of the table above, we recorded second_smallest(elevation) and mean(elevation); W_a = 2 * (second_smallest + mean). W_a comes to 93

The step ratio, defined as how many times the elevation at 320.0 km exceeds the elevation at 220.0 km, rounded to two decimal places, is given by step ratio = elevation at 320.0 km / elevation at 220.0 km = 1.15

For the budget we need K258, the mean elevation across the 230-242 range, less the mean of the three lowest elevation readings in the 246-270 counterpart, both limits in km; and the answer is 0.32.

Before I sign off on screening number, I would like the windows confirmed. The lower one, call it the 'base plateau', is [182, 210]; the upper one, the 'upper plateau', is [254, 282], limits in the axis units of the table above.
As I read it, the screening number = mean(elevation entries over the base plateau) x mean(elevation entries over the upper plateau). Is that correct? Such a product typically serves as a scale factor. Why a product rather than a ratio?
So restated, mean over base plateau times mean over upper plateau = 621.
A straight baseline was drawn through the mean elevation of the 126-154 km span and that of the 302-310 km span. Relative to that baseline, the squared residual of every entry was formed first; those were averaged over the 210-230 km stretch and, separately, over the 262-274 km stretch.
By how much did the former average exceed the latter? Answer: 2.8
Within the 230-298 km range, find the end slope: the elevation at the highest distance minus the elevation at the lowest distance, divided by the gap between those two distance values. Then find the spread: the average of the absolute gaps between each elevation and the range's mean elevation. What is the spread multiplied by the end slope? 0.03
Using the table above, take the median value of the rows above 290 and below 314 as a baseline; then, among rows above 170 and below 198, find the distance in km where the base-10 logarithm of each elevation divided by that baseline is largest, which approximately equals 184.0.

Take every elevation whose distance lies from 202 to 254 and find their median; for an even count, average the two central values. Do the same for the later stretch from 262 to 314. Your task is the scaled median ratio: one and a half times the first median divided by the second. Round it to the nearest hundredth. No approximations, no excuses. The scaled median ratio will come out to 1.37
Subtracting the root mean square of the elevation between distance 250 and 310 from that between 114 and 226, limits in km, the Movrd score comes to -2.5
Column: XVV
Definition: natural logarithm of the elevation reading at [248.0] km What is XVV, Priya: 3.24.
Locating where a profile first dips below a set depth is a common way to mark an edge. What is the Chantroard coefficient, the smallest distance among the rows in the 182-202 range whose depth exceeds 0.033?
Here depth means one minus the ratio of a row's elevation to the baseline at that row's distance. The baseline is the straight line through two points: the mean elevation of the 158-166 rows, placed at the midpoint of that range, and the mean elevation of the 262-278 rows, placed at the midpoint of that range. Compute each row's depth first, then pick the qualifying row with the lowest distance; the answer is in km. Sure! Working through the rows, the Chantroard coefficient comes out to 188.0 km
